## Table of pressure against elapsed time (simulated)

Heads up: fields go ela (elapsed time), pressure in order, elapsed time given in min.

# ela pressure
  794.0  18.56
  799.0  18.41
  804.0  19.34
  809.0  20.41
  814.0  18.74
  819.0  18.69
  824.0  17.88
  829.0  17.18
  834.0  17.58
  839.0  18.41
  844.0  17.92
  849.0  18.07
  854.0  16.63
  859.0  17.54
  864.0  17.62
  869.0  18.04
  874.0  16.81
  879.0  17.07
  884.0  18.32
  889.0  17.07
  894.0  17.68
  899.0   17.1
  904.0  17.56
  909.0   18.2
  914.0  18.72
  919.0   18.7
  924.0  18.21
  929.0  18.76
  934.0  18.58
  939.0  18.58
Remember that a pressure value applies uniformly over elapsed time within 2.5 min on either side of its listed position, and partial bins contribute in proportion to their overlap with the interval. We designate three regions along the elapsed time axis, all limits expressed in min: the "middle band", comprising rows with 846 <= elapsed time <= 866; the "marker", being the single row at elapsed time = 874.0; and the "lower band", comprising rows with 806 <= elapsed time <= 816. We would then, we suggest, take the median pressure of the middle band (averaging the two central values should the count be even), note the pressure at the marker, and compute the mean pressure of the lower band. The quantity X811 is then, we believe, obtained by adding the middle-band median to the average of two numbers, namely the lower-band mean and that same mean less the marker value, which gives 28.8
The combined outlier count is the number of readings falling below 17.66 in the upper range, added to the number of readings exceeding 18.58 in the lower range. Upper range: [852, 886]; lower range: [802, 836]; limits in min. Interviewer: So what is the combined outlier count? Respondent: 9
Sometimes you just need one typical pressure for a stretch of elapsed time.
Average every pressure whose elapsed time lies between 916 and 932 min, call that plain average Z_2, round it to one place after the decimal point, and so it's 18.6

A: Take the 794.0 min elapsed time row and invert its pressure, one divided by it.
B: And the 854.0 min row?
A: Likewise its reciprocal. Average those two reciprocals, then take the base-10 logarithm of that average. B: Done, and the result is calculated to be -1.24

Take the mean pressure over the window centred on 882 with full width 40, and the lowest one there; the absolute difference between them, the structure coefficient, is 0.65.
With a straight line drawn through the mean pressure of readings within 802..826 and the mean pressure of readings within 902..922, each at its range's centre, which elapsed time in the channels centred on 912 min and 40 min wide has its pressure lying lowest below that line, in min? 899.0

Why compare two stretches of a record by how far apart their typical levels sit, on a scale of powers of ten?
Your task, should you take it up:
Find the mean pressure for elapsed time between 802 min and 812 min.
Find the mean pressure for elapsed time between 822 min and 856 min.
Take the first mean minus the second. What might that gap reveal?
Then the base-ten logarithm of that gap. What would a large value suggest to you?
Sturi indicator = 0.3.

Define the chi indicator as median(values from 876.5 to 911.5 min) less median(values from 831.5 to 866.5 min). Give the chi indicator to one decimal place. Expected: -0.1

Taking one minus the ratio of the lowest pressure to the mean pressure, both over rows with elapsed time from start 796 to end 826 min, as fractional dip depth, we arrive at 0.055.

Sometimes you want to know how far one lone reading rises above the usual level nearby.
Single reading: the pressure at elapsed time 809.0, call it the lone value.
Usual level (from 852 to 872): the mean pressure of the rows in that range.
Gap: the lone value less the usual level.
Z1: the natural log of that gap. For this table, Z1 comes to 1.1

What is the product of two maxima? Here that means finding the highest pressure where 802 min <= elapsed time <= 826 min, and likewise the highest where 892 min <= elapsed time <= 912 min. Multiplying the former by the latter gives 371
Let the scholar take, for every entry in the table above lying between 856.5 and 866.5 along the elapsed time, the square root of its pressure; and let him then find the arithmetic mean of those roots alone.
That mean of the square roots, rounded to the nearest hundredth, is 4.19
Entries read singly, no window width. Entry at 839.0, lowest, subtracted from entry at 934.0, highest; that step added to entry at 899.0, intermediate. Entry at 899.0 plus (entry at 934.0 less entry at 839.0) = 17.3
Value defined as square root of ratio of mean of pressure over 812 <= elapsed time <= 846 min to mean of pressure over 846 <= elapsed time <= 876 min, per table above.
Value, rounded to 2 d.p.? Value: 1.02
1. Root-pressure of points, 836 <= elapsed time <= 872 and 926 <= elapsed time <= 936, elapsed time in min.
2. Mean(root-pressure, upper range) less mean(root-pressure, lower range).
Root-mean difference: 0.11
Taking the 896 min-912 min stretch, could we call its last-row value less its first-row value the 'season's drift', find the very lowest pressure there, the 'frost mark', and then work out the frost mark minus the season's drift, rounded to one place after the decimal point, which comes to 16.0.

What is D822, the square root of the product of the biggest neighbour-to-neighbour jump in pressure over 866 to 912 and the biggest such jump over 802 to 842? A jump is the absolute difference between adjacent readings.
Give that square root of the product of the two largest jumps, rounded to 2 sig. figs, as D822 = 1.4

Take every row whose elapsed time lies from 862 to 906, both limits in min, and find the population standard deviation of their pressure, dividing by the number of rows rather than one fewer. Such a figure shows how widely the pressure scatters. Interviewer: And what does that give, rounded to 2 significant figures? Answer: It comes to 0.47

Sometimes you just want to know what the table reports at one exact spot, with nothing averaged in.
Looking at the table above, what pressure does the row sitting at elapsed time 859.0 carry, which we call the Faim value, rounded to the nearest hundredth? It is 17.54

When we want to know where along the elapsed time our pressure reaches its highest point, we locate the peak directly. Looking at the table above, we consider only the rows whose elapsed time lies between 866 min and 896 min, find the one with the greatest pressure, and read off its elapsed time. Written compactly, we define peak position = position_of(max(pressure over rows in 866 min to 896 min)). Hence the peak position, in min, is 884.0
